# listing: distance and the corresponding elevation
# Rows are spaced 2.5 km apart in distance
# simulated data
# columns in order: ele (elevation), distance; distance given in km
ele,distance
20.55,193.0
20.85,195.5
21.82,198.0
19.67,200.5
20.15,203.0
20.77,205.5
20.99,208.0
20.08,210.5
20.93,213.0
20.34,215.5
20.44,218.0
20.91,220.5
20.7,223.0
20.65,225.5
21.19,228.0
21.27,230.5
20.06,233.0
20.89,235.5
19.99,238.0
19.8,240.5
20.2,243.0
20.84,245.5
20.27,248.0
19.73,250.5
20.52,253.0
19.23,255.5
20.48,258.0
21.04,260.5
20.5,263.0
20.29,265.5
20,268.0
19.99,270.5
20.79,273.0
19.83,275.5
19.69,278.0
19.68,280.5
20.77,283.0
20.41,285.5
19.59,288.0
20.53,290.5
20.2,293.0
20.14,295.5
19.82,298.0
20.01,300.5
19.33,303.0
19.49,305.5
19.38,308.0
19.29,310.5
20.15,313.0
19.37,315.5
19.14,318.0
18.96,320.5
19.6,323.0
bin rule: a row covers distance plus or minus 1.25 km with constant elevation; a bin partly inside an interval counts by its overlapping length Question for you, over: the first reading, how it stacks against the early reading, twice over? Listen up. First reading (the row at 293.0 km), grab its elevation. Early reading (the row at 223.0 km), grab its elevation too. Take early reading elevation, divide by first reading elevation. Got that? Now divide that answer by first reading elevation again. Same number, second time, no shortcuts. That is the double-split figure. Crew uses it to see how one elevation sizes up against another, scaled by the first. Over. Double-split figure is 0.0507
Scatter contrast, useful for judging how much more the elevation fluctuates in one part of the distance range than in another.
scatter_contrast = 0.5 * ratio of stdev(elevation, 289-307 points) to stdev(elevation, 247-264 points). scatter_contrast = 0.35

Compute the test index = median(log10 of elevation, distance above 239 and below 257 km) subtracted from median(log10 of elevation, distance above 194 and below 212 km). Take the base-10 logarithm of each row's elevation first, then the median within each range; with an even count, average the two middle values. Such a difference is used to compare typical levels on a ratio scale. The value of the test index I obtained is 0.012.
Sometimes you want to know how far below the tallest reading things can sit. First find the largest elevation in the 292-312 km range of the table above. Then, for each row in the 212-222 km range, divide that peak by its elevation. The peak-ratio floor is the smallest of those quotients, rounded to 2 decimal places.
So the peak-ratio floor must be 0.97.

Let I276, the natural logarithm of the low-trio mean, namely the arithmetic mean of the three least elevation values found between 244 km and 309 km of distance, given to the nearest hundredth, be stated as 2.96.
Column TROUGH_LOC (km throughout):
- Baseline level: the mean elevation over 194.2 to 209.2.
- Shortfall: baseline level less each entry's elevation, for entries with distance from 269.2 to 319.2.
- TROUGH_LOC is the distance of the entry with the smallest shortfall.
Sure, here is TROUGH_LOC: 273.0 km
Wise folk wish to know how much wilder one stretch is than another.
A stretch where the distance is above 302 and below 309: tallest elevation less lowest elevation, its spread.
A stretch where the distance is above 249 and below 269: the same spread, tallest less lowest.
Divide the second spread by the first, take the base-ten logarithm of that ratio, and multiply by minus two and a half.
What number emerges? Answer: -2.6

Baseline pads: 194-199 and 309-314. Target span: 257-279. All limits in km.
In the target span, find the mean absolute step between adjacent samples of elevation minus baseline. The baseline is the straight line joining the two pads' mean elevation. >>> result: 0.43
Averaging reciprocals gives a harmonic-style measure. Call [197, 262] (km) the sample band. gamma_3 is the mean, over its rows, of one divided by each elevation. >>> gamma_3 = 0.0488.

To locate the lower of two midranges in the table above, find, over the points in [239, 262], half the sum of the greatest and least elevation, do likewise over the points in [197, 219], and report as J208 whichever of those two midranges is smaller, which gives 20.1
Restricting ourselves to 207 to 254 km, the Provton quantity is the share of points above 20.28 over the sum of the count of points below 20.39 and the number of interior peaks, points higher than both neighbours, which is 0.05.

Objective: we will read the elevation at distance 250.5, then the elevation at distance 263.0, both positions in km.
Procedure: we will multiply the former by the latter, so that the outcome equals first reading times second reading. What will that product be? 404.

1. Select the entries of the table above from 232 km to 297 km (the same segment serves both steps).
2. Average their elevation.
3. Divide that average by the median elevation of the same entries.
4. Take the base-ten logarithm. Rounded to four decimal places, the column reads 0.0002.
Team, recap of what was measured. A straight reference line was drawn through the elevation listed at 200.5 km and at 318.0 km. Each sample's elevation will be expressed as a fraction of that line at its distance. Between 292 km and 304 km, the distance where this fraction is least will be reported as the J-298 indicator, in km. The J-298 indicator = 303.0 km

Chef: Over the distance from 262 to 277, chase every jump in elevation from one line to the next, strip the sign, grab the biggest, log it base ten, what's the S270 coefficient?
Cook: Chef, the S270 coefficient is -0.018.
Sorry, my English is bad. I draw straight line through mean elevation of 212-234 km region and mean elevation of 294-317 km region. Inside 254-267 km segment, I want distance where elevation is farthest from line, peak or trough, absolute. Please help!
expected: 255.5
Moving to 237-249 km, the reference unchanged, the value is 240.5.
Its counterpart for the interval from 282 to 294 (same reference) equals 283.0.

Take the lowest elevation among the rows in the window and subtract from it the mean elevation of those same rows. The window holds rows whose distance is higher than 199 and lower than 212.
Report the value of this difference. -0.7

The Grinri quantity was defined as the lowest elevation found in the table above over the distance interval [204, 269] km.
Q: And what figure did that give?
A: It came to 19.23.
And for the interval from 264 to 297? 19.59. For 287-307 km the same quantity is 19.33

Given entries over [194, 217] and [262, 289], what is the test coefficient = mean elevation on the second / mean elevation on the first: 0.977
